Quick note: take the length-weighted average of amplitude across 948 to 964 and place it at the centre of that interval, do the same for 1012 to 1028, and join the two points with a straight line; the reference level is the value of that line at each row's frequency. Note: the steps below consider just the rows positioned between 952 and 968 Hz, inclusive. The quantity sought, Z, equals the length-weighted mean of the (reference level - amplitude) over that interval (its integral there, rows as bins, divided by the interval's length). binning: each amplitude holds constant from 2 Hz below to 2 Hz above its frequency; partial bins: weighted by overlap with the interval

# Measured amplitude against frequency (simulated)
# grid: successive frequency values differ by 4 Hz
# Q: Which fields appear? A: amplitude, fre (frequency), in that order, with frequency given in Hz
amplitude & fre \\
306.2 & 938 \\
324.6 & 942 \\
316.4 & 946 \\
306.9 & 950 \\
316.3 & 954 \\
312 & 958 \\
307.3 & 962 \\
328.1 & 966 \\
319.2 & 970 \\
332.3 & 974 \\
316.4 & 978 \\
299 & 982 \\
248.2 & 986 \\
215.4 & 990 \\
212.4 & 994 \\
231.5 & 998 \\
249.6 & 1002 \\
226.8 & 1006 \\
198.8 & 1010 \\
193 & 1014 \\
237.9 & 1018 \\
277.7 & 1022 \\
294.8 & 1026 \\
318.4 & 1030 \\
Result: -9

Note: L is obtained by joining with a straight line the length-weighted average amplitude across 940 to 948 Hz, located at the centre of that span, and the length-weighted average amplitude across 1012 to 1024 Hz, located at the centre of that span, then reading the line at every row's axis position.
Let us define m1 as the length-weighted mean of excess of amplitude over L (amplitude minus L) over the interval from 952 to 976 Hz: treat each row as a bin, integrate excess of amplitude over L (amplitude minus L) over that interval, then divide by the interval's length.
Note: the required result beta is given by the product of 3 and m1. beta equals 64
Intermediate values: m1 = 21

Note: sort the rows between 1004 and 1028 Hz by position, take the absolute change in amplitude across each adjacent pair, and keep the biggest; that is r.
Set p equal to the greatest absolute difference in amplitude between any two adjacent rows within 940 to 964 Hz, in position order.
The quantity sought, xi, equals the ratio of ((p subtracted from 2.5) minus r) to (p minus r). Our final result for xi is 1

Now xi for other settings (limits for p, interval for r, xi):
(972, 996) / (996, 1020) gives -16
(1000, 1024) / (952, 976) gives -3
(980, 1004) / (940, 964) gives -1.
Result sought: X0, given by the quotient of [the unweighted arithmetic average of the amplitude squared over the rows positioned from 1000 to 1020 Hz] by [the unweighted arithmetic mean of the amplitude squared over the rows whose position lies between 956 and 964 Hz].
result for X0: 0.5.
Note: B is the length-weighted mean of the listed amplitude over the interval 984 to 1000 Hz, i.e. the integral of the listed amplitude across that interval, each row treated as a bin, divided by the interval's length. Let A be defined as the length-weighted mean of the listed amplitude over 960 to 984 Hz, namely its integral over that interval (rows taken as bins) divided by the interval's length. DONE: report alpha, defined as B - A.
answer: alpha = -90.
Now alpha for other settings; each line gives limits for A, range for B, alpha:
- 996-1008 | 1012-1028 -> 15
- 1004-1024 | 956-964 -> 83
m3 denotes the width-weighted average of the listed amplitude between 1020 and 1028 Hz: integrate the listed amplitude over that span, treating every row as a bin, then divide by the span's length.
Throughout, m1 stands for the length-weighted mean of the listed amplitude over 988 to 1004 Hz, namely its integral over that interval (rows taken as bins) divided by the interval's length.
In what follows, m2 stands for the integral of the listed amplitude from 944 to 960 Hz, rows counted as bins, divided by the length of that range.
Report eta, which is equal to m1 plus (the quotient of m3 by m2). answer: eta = 228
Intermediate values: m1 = 227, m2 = 313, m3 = 286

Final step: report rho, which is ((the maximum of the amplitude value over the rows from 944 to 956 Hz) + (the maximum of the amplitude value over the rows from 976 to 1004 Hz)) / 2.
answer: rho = 316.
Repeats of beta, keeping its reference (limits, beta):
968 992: 27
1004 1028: -1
